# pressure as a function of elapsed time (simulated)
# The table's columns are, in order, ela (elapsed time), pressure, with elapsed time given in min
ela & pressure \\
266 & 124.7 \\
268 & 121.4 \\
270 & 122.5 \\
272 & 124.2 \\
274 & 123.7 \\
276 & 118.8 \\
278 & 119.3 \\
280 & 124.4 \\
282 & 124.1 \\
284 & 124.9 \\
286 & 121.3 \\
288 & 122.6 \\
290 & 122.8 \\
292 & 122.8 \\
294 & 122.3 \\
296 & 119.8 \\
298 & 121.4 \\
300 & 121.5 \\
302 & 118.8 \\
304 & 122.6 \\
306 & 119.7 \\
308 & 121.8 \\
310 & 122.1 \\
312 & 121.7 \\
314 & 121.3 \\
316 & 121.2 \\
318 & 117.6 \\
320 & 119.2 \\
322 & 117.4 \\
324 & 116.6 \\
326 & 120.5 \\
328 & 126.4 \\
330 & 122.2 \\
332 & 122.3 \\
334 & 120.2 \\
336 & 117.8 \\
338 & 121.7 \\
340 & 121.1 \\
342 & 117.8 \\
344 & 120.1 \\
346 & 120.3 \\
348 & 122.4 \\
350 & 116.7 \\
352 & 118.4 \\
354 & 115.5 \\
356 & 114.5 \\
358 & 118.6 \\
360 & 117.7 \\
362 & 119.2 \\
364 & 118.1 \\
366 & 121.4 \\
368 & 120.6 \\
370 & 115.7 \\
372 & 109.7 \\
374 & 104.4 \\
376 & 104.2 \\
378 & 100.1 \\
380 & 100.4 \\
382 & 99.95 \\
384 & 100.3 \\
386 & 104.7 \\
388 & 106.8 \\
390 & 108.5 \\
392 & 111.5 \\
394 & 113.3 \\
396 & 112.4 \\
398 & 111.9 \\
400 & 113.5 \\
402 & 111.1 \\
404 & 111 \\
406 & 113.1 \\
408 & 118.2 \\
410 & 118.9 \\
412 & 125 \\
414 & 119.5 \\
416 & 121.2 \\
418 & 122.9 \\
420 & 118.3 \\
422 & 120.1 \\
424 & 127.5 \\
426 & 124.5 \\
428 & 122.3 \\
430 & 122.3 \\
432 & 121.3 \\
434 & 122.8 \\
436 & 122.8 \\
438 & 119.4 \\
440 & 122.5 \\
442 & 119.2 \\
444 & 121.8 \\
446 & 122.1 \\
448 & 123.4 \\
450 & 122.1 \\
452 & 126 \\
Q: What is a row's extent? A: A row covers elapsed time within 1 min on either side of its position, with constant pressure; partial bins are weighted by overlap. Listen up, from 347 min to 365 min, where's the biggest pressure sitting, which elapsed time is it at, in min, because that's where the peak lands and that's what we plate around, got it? 348 min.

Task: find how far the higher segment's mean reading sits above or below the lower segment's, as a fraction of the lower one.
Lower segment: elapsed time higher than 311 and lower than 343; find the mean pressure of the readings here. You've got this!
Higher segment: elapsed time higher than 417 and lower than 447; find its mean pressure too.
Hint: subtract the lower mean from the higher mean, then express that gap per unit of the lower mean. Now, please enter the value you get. 0.014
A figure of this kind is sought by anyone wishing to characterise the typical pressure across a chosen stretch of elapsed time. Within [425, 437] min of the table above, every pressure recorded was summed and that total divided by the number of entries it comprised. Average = 123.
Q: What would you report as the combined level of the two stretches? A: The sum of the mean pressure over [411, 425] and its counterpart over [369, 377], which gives 231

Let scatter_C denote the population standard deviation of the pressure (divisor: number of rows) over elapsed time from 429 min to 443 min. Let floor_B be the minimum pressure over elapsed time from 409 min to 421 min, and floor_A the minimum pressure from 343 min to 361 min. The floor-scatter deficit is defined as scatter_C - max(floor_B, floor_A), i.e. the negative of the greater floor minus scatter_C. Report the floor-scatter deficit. -117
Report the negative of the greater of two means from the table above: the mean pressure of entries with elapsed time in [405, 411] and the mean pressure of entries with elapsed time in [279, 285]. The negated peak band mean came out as -124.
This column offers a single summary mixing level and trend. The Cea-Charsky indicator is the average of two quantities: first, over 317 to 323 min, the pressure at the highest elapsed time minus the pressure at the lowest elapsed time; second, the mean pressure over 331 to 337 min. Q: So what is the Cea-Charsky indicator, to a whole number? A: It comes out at 60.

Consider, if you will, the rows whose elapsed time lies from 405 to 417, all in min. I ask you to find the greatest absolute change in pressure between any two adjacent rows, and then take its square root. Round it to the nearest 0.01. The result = 2.47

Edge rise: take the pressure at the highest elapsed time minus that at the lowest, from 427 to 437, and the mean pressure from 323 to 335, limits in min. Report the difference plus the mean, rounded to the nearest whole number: 122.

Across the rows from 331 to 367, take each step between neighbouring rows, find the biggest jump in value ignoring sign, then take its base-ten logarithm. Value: 0.756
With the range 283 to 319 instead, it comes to 0.580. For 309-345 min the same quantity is 0.771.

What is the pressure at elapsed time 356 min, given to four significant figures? 114.5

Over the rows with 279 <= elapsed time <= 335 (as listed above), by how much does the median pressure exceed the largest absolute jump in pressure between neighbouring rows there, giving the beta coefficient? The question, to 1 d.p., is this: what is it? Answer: 115.7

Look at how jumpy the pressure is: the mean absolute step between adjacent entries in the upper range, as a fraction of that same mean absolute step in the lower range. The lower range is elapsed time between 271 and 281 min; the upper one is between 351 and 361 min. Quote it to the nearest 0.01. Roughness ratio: 0.81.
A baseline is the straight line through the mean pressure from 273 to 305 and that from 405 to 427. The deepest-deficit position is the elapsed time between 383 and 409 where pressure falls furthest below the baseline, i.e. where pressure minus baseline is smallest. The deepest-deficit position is 384 min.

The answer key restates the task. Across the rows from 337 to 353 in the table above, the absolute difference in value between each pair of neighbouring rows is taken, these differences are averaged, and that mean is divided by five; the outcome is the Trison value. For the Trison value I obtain 0.45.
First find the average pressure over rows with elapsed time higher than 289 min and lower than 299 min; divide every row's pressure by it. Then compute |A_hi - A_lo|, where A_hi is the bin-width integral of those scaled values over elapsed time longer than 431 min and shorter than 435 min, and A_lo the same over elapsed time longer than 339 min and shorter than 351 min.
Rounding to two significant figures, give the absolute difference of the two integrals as 7.8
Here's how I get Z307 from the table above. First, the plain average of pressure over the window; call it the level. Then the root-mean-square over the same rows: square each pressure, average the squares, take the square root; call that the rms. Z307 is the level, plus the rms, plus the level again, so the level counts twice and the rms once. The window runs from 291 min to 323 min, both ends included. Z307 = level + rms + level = 362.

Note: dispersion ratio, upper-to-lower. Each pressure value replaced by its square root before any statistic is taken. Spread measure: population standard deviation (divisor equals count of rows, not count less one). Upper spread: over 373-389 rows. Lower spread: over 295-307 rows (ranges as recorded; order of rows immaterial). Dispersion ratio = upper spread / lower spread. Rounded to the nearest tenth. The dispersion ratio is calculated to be 2.1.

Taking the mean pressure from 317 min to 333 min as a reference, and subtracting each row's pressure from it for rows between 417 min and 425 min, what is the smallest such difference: -7.2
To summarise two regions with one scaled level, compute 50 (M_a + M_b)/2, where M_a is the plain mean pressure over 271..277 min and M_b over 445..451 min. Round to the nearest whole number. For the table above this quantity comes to 6119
